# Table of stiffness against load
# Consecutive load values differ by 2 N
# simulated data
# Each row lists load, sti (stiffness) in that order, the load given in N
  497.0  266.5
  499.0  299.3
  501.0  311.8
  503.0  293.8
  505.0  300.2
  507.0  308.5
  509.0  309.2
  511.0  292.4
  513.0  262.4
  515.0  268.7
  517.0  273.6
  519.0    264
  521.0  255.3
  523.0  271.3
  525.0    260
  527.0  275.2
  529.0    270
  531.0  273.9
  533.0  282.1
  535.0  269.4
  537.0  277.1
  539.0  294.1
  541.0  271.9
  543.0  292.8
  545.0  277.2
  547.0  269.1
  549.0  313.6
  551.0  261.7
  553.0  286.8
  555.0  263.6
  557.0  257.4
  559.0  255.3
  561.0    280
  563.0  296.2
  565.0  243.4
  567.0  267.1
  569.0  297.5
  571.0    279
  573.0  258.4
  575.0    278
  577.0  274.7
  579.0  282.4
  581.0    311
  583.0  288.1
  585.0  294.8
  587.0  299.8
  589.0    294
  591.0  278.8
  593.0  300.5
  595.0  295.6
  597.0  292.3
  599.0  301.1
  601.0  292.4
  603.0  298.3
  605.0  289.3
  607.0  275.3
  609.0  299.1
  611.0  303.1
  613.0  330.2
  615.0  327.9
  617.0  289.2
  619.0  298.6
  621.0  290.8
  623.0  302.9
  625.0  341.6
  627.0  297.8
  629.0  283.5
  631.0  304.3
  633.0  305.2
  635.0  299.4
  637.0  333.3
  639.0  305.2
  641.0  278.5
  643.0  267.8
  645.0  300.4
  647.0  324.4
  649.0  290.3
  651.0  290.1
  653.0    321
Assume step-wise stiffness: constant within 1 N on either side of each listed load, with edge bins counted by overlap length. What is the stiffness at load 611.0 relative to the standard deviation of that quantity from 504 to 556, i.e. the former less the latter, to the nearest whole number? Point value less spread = 287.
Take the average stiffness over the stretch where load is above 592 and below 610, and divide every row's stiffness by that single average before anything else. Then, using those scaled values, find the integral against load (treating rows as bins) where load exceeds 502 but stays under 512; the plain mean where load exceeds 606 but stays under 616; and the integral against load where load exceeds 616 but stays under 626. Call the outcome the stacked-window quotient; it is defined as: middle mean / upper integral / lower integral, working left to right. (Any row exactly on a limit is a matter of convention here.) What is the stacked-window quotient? 0.0098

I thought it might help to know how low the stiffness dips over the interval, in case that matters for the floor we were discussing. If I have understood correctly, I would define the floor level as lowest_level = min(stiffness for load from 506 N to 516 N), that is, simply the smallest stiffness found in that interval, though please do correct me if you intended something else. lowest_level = 262.4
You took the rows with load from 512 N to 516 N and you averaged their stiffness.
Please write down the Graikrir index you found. 266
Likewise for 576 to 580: 279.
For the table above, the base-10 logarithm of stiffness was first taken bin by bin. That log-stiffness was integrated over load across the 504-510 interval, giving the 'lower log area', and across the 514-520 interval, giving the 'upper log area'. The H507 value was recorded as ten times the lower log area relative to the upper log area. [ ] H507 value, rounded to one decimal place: 10.2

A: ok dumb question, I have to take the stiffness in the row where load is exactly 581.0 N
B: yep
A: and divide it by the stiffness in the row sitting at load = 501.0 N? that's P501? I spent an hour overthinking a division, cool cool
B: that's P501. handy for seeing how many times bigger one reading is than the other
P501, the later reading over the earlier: 1.00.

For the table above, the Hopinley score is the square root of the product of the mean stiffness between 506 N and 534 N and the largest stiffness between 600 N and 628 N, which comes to 307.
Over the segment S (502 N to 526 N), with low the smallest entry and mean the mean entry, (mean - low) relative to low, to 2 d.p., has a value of 0.10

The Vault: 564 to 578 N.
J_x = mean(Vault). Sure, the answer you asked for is 271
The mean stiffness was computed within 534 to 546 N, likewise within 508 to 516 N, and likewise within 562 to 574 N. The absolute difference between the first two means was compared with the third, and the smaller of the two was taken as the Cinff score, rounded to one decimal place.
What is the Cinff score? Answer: 2.8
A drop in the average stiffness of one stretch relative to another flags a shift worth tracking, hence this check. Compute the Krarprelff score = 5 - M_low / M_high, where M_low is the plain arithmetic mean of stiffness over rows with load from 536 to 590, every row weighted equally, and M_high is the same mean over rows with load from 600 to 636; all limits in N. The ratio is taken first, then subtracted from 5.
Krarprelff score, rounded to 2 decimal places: 4.07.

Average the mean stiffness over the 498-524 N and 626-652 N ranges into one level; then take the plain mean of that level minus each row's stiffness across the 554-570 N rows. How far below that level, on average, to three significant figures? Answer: 21.9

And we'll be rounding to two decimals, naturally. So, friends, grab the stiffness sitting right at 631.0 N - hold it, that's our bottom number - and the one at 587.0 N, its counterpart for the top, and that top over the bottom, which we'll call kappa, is 0.99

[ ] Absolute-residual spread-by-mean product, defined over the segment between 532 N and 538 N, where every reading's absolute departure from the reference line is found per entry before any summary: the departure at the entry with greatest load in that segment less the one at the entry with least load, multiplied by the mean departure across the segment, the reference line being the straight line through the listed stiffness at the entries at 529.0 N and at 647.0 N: -39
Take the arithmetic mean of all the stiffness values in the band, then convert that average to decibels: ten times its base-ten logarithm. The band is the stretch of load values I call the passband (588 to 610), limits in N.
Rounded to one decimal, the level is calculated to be 24.7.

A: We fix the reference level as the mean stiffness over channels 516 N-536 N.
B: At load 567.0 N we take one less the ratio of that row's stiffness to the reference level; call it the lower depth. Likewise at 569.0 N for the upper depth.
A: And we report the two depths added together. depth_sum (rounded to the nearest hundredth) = -0.10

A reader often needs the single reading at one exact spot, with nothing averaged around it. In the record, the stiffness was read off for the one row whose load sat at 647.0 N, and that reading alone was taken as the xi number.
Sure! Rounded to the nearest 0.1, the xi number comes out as 324.4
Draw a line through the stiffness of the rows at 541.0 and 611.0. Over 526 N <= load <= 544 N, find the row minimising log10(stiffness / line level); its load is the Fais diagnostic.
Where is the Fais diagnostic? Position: 541.0 N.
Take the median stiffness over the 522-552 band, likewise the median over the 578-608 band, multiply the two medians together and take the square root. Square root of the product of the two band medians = 284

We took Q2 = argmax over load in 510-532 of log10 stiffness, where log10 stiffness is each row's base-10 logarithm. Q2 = 511.0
